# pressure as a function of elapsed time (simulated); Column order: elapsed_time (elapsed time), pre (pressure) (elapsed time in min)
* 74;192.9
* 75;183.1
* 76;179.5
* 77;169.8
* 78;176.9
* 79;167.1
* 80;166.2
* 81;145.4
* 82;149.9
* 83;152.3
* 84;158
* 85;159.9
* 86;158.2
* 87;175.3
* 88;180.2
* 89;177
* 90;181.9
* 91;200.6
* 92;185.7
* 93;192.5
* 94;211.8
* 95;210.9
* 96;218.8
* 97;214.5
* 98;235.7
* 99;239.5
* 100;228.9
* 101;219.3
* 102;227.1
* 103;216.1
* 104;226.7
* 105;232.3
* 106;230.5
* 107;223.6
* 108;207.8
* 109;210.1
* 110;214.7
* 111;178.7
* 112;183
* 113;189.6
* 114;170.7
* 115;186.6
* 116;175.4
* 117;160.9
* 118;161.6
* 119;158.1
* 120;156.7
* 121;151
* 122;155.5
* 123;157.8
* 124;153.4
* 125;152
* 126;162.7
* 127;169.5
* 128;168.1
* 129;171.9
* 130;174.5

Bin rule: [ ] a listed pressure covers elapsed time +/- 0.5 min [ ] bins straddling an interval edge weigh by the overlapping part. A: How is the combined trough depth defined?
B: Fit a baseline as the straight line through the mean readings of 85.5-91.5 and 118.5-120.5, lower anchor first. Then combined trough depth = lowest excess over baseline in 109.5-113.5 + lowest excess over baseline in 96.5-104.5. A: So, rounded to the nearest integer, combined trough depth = 57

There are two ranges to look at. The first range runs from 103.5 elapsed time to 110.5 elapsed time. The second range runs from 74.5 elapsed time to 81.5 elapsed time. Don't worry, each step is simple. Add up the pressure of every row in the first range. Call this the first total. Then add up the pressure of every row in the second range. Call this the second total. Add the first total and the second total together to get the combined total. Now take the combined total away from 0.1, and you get -2734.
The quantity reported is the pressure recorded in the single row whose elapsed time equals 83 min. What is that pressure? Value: 152.3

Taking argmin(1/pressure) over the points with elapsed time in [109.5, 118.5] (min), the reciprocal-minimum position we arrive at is 110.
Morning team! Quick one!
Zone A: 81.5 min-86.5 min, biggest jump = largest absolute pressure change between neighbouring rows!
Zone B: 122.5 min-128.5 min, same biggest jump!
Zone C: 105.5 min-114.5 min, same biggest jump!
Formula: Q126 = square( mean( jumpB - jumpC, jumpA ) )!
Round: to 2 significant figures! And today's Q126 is 96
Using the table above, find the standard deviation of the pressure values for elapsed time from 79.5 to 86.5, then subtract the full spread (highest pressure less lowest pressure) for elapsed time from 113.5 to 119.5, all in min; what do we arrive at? -22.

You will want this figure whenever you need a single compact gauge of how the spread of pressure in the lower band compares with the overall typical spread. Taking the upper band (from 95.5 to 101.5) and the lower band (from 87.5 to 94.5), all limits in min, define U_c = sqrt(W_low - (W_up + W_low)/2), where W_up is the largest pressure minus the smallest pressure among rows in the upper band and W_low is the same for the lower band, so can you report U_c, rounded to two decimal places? 2.21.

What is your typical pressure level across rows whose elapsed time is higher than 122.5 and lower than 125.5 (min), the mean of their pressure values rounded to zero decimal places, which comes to 154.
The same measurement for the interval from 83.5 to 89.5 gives 168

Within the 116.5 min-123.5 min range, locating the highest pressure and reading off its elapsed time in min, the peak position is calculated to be 118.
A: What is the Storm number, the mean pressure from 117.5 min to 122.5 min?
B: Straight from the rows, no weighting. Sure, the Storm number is 157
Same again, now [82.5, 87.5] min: 161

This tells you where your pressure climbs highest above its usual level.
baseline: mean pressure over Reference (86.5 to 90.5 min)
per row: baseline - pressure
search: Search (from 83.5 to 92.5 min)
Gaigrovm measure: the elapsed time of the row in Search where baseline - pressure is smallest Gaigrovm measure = 91 min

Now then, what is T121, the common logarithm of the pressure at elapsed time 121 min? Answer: 2.18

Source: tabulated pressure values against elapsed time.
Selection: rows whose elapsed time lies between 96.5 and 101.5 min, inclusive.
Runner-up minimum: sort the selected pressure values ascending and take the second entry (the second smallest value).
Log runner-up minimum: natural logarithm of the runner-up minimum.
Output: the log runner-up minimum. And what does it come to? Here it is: 5.39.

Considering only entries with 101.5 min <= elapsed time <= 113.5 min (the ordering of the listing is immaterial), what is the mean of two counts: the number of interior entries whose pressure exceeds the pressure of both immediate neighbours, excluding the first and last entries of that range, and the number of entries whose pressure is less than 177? 1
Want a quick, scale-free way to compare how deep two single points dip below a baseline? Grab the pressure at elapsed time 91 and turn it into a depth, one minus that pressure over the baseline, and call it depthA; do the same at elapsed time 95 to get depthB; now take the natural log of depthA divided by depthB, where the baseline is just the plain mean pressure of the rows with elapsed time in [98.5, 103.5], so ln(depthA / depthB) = 0.52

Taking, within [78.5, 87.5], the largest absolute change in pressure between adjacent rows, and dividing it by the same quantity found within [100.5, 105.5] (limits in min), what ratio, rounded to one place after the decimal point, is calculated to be 1.9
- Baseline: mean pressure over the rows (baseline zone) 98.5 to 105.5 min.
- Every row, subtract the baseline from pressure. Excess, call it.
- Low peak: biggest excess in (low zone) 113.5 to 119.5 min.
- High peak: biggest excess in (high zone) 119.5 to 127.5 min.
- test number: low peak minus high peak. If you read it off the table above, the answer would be 17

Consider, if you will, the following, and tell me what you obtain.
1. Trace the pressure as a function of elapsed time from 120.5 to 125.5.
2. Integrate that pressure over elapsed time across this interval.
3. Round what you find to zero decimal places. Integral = 770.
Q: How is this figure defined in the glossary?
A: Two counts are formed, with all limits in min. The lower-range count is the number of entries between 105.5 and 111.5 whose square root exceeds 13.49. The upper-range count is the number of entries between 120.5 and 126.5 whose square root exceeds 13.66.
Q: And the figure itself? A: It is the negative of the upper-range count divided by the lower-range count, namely 0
